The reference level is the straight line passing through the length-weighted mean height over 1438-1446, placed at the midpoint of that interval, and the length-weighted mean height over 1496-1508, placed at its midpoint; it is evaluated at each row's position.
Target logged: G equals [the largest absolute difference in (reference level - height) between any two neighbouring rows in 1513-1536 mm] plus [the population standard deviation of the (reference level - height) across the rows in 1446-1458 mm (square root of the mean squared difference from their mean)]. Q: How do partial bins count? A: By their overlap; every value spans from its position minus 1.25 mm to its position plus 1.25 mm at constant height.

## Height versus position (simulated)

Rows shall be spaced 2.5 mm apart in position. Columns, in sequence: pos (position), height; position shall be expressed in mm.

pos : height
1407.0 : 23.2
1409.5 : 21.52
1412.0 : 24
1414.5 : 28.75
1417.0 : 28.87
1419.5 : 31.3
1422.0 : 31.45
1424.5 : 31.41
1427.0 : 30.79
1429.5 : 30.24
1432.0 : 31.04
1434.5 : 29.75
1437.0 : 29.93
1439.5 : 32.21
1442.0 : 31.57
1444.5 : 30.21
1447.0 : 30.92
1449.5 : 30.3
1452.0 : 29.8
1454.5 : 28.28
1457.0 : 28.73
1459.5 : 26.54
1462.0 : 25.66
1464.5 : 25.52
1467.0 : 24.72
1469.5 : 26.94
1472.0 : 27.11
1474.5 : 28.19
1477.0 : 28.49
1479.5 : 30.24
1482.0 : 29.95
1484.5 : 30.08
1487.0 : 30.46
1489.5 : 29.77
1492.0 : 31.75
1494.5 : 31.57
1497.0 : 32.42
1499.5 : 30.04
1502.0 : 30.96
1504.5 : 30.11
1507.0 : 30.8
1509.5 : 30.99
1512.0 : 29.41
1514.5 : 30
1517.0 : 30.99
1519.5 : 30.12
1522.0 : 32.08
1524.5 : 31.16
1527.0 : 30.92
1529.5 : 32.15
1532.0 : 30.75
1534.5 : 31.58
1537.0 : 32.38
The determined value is 2.9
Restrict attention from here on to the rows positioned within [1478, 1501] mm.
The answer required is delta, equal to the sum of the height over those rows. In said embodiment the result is 276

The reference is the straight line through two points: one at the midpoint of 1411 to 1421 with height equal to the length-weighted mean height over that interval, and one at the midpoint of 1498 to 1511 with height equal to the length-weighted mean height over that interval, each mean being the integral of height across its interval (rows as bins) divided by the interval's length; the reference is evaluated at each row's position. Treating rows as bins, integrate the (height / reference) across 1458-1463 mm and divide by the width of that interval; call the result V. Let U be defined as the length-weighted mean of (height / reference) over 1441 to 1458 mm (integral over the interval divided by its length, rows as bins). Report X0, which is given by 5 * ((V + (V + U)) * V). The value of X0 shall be 12.5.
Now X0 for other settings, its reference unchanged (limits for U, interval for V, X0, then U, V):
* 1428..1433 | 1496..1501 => 15.9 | 1.06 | 1.02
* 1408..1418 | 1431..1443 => 16.2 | 0.90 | 1.07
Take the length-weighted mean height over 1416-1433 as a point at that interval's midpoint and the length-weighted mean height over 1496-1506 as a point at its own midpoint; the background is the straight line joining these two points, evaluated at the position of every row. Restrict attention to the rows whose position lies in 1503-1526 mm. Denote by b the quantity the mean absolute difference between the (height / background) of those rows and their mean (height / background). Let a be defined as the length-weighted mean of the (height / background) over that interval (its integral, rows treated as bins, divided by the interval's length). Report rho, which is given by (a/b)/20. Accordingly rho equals 2.4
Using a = 0.99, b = 0.021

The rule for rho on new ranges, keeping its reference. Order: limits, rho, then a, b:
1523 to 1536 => 3.6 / 1.02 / 0.014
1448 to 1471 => 0.8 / 0.89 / 0.055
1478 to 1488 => 9.0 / 0.98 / 0.005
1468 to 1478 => 2.1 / 0.90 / 0.021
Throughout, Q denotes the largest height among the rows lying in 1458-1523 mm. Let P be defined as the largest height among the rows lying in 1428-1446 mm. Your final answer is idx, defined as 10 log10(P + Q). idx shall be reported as 18.1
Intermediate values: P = 32.21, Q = 32.42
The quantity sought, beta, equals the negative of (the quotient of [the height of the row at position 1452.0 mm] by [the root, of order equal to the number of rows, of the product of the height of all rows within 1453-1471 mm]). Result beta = -1.12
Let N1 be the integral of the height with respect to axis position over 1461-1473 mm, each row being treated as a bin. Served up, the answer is 312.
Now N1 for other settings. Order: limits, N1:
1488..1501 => 404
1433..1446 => 400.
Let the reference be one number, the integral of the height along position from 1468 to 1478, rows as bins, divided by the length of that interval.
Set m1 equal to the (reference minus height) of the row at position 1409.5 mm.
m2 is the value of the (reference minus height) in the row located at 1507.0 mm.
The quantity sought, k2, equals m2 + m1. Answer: 2.9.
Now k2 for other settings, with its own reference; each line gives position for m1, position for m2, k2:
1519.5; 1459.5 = -1.5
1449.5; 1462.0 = -0.8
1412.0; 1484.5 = 1.1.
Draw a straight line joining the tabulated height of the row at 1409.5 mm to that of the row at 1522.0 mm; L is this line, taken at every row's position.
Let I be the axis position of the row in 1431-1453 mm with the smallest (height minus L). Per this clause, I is 1452.0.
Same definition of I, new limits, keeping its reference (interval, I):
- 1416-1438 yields 1437.0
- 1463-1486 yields 1467.0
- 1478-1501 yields 1499.5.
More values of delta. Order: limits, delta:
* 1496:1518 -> 276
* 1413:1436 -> 274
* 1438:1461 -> 269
